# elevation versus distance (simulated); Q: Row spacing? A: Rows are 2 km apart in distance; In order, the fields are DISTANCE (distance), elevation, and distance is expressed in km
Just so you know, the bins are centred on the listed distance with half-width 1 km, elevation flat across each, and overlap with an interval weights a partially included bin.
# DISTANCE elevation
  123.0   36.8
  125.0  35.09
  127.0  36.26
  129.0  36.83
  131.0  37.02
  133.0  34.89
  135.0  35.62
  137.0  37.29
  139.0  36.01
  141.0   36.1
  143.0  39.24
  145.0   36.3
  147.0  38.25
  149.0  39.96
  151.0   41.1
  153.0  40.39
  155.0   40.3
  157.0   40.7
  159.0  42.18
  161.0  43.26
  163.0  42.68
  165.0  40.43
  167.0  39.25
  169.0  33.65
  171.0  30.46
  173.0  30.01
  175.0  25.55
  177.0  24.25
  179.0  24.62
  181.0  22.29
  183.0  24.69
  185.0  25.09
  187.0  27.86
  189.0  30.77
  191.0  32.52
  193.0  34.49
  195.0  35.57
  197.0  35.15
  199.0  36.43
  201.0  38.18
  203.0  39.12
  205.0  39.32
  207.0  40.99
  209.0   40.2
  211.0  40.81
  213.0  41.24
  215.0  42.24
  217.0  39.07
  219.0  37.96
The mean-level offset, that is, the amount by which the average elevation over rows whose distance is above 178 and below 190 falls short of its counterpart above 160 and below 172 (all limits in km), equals 12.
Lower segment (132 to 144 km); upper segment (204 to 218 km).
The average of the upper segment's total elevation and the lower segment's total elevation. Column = 252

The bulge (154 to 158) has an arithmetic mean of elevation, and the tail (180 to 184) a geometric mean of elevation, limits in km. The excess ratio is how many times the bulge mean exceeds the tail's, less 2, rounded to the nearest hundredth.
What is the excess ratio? -0.27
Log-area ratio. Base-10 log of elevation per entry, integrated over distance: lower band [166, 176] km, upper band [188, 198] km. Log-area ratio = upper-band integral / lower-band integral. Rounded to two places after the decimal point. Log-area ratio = 1.02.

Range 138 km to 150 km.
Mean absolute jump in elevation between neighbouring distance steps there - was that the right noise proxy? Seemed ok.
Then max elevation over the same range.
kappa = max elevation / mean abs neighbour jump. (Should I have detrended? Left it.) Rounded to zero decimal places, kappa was 20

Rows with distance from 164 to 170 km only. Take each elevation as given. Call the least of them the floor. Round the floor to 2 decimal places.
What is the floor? 33.65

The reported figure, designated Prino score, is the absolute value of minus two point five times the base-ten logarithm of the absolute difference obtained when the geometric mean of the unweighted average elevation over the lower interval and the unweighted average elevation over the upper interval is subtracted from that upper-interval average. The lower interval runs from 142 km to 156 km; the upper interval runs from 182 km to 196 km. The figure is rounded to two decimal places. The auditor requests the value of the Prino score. 1.58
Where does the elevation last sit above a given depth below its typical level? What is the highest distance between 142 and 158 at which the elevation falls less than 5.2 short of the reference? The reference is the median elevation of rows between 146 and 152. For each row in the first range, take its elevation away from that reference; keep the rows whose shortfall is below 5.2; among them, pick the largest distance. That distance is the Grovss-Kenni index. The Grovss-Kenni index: 157.0 km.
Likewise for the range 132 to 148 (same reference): 147.0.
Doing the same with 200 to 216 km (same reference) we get 215.0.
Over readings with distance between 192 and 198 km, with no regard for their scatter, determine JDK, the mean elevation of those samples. 35.1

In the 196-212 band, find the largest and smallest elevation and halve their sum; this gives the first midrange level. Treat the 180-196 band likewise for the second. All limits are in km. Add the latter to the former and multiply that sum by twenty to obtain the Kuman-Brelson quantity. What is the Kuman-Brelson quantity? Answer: 1340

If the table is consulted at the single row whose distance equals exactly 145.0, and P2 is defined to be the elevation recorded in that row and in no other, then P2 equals 36.3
